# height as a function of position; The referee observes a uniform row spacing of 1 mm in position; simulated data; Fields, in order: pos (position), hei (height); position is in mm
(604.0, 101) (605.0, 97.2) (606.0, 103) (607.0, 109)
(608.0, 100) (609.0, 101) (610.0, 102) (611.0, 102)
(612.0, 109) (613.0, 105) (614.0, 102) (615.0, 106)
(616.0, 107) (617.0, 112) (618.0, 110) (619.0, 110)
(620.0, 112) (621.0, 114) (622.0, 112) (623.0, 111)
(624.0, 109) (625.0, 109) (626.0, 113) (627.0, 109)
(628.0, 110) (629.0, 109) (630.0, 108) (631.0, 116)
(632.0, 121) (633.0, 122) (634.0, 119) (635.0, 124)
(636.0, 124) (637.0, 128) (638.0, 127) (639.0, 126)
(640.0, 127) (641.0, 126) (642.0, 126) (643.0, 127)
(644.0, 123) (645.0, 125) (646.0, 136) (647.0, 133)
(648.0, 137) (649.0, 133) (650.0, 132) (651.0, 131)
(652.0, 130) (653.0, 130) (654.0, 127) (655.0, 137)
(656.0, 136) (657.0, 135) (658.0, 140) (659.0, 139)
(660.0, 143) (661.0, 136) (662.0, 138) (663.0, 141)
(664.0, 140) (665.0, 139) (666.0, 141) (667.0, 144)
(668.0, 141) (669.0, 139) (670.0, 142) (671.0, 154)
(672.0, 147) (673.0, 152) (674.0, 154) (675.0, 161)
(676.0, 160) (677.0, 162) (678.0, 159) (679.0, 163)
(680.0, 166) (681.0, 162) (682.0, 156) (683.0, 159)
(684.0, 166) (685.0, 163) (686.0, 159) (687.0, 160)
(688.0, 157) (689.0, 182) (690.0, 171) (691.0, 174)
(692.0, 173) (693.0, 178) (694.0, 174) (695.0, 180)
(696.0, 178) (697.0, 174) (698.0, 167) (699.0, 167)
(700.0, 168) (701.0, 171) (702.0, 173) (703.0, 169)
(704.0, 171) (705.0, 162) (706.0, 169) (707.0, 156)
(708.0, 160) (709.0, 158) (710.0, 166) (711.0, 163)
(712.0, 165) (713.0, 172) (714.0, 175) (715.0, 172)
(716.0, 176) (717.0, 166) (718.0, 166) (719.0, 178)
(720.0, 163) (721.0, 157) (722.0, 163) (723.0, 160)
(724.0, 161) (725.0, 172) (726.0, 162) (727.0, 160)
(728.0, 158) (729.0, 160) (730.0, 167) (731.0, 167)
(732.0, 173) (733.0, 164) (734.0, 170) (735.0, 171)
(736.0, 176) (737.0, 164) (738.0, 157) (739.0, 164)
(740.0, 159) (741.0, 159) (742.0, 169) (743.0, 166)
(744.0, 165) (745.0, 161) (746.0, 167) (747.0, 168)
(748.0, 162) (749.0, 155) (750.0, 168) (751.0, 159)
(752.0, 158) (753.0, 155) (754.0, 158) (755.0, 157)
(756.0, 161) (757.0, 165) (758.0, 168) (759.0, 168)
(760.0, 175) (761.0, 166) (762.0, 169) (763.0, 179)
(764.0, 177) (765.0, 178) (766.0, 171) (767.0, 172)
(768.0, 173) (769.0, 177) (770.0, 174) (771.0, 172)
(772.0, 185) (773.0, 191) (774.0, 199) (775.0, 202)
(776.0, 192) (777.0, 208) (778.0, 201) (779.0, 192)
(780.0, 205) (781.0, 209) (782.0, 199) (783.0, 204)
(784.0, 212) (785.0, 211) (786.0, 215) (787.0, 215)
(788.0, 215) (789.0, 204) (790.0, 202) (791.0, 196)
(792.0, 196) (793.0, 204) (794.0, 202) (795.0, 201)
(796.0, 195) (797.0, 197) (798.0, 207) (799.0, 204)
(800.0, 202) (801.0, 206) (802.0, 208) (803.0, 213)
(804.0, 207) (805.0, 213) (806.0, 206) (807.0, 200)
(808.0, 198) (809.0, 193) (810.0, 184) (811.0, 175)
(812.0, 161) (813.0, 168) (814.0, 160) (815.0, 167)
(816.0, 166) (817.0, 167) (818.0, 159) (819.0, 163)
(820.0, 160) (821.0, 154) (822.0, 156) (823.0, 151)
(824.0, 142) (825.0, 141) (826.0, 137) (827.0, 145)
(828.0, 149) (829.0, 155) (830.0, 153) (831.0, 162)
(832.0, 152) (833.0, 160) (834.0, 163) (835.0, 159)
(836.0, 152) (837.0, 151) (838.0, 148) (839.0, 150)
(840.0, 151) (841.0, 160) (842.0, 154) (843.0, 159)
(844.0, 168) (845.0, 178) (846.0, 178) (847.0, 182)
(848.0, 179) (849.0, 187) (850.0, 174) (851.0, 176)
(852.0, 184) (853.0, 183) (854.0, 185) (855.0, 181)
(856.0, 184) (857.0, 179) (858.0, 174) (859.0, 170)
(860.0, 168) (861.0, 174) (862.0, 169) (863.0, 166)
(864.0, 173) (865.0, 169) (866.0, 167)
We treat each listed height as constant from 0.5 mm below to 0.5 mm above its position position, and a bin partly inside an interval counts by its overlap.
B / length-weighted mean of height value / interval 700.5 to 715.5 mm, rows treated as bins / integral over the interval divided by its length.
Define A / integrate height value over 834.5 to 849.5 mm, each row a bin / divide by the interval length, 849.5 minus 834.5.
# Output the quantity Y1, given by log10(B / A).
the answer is 0.01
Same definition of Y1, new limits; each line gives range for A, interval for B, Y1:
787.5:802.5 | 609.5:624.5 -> -0.27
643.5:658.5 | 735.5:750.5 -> 0.09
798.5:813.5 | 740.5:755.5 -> -0.08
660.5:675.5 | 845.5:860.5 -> 0.09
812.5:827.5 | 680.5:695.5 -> 0.03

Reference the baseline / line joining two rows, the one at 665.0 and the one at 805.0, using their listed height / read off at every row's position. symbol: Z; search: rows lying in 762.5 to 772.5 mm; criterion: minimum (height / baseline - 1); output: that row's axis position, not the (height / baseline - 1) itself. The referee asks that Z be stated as 771.0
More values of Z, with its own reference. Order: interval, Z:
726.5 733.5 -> 728.0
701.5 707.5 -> 707.0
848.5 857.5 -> 850.0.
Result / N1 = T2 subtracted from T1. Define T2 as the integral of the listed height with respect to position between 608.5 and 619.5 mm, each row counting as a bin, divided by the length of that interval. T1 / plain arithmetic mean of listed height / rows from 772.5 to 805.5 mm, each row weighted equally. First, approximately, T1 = 204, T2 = 106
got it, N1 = 98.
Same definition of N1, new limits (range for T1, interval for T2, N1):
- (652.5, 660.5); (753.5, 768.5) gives -33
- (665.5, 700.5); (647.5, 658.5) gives 28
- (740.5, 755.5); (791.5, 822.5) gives -25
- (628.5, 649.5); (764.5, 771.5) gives -49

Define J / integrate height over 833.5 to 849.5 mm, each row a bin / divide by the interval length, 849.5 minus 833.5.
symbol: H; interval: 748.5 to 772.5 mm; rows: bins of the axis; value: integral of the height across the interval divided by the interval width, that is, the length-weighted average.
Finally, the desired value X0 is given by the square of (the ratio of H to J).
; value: 1.06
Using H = 168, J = 164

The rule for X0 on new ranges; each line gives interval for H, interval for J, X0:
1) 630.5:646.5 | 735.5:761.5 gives 0.58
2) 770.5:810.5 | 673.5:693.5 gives 1.51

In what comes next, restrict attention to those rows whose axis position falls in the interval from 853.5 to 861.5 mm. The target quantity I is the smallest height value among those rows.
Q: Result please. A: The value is 168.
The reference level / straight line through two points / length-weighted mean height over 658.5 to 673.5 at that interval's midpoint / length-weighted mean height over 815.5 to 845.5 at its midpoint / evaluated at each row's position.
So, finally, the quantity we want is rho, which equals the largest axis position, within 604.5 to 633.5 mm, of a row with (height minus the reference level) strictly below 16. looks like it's 633.0 mm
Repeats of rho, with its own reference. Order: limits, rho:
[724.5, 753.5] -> 753.0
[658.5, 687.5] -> 687.0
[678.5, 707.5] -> 707.0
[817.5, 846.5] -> 844.0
